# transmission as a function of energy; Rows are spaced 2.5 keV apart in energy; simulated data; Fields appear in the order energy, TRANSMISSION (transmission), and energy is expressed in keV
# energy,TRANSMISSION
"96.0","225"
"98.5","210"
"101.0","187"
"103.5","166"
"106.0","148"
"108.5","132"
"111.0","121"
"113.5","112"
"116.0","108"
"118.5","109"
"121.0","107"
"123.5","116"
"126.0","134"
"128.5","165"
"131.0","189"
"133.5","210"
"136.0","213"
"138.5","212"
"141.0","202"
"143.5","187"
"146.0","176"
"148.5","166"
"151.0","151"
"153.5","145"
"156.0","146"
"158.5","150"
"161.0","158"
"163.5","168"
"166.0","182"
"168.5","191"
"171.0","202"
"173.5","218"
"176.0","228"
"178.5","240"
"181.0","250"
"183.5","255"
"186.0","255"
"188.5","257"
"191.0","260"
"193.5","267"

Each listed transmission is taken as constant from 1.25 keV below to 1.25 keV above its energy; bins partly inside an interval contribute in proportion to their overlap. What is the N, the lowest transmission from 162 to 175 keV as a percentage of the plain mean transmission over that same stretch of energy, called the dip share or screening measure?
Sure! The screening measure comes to 87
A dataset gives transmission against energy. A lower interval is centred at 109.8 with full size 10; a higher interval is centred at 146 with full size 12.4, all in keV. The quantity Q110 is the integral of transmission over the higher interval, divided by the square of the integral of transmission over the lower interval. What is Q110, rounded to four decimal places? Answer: 0.0013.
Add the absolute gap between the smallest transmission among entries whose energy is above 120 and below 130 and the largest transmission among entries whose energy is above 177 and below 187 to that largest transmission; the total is 403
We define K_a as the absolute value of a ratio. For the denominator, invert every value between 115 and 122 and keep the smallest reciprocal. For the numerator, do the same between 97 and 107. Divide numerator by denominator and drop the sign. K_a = 0.5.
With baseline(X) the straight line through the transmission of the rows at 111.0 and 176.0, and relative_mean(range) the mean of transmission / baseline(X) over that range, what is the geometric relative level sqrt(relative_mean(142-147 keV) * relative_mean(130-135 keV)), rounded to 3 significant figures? 1.15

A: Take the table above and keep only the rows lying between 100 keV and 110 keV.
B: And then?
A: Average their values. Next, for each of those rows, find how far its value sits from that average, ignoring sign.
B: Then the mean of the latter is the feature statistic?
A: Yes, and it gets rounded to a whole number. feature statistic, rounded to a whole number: 18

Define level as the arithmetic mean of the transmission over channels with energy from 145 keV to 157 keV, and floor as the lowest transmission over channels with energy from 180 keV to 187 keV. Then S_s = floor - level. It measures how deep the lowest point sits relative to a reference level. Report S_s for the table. 93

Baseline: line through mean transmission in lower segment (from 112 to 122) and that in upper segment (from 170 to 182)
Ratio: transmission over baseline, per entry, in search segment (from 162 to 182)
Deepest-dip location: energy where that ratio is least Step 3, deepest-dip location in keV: 163.5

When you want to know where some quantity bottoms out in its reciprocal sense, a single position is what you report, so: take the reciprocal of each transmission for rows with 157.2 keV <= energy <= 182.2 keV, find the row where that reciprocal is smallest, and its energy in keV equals 181.0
